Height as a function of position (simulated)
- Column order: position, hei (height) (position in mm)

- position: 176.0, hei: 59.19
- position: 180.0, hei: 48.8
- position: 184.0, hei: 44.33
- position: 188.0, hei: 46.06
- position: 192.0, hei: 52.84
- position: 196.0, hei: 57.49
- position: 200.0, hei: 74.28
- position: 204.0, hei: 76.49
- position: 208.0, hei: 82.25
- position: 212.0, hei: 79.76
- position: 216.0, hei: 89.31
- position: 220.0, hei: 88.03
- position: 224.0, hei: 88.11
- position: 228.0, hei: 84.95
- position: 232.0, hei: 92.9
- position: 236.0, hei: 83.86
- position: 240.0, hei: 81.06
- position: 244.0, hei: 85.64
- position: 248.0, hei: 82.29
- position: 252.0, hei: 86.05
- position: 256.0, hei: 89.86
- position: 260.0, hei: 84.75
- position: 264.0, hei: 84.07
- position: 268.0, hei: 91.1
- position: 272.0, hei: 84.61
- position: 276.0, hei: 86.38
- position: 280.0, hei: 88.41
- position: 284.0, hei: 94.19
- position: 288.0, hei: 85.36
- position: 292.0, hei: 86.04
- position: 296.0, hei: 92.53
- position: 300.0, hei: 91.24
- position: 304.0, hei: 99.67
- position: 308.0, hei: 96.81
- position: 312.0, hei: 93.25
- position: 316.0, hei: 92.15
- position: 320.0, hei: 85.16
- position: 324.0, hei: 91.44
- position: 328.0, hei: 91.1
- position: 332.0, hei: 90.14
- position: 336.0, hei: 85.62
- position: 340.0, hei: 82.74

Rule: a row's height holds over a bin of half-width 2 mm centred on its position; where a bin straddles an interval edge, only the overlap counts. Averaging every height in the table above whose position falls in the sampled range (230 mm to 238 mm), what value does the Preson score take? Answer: 88.4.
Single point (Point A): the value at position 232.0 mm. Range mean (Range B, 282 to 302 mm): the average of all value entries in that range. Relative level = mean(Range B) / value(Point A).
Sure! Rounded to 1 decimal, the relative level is 1.0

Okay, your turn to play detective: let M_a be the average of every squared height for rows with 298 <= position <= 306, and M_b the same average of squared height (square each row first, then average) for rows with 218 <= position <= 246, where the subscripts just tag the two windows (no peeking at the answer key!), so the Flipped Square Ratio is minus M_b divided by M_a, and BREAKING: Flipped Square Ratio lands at -0.82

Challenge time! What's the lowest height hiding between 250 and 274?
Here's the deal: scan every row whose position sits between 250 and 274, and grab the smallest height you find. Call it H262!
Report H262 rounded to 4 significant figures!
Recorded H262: 84.07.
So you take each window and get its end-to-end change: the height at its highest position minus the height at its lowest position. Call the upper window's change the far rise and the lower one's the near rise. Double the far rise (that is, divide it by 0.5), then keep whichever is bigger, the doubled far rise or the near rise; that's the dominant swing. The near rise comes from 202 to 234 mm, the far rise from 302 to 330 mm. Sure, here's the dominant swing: 16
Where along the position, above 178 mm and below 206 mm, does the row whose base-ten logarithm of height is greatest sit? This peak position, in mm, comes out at 204.0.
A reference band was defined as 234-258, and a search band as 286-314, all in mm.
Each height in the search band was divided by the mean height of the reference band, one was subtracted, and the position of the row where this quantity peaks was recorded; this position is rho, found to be 304.0 mm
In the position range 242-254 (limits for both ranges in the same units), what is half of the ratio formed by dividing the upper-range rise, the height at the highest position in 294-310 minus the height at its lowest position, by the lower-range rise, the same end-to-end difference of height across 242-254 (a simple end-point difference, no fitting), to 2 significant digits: 5.2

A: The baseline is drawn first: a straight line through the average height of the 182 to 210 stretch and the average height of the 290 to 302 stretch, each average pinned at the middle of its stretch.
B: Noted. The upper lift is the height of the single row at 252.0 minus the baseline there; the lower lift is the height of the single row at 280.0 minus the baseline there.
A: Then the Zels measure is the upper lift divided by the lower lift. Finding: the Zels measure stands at 3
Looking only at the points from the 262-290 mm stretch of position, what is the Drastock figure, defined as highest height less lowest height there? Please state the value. 10.1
